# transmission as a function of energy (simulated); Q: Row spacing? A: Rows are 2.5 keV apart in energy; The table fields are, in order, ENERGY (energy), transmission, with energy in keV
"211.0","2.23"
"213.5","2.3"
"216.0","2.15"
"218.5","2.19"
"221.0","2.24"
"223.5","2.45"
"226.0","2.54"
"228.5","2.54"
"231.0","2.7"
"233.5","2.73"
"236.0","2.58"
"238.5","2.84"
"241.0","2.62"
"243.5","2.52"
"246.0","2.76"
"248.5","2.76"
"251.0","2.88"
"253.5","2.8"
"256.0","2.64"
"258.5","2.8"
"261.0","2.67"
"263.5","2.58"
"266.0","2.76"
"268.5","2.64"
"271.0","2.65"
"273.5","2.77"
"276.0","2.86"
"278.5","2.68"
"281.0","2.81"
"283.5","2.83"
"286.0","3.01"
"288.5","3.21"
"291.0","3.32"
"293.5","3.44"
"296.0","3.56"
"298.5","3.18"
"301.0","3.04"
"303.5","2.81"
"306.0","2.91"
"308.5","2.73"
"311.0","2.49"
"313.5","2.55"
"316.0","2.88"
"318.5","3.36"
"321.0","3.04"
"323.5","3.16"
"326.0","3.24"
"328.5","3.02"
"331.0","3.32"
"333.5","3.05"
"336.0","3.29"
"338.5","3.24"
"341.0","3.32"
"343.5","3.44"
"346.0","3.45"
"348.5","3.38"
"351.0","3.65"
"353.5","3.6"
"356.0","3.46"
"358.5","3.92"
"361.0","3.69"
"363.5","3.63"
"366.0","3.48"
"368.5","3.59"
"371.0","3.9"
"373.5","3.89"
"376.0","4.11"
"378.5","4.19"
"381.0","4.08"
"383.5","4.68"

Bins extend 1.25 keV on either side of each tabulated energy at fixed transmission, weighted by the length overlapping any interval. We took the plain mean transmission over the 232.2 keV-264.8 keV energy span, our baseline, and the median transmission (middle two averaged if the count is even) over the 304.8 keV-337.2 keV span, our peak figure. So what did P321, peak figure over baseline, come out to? 1.12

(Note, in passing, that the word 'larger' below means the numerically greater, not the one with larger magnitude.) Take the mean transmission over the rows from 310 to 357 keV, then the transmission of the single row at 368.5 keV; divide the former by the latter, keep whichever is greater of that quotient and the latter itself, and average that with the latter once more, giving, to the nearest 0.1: 3.6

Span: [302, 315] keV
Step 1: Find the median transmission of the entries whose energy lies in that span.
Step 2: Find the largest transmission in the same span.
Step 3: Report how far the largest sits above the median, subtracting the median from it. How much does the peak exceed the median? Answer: 0.18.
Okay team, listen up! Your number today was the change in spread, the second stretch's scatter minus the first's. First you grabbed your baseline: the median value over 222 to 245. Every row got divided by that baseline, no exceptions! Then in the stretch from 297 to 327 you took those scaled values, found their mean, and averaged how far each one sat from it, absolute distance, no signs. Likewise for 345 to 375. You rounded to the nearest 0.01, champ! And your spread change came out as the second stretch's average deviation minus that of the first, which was -0.03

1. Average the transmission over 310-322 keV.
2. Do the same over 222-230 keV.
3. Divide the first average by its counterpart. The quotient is 1.14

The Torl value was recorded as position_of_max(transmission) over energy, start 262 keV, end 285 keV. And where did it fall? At 276.0 keV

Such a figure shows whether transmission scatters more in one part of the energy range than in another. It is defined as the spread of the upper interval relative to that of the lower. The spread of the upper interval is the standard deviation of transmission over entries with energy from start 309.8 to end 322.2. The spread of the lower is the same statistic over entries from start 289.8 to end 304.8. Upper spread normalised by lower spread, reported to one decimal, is 1.3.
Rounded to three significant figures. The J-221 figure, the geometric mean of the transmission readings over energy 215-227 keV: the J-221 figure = 2.31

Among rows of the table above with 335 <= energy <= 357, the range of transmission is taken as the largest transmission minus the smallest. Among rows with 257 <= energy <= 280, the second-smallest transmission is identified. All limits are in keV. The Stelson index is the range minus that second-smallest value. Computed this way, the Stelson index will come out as -2.23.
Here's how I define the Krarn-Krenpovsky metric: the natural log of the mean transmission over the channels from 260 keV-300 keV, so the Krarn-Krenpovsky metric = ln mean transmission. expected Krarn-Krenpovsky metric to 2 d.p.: 1.08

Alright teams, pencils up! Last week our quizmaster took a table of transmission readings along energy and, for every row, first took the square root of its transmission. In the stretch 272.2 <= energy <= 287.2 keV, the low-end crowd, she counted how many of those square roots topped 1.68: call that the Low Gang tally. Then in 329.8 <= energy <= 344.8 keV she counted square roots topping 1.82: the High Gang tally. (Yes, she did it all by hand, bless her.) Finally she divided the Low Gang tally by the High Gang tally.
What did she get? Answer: 1.0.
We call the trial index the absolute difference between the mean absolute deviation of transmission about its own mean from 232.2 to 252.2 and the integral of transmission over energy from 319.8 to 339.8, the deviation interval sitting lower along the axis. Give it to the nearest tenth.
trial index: 63.3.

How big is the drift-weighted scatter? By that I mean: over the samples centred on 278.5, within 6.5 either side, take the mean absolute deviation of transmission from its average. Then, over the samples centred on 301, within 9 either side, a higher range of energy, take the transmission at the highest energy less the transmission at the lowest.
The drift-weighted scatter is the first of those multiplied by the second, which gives -0.04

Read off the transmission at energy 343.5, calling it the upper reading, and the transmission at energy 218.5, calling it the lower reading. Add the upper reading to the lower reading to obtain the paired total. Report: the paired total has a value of 5.6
